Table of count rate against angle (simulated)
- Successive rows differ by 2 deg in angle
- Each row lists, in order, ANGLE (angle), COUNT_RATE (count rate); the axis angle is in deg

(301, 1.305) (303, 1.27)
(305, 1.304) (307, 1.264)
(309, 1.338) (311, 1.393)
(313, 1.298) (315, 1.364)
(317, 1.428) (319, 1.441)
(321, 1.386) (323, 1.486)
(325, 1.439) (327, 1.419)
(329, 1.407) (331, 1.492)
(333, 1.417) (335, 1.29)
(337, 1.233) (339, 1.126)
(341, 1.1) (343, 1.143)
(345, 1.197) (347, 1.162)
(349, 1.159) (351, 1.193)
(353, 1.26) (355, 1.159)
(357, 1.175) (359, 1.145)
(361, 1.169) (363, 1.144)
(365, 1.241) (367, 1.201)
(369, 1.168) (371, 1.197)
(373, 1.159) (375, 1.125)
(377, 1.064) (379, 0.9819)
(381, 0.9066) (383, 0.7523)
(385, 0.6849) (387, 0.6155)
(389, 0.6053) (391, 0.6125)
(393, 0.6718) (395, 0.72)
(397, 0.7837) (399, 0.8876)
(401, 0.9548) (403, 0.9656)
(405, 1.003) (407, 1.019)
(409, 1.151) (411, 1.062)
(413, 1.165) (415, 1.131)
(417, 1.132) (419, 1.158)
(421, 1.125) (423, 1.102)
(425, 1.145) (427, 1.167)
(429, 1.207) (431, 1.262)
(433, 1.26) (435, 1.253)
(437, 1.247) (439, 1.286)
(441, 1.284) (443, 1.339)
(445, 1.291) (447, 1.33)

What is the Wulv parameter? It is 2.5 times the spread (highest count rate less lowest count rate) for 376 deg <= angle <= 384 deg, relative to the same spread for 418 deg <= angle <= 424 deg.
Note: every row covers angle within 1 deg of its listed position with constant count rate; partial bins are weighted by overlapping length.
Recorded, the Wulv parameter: 13.9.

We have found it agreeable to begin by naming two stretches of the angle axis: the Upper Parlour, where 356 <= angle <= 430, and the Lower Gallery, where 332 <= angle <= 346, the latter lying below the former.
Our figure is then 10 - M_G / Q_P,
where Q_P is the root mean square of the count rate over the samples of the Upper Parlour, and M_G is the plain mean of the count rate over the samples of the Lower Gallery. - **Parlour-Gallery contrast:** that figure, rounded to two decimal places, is 8.82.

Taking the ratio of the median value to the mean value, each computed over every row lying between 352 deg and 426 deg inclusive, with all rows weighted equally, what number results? 1.11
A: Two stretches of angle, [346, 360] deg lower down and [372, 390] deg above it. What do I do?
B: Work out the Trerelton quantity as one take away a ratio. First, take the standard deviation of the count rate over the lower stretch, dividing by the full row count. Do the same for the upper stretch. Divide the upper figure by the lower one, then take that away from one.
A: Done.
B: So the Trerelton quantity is -4.7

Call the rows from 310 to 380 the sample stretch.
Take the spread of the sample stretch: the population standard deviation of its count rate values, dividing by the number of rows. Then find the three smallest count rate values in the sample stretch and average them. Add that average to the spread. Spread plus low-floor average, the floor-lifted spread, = 1.18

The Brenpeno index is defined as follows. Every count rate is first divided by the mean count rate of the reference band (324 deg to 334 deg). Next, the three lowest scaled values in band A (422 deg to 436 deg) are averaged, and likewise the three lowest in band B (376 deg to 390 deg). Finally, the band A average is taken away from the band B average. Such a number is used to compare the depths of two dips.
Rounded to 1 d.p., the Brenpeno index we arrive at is -0.4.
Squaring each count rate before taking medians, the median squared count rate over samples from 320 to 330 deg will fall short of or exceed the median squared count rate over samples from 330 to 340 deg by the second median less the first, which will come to -0.35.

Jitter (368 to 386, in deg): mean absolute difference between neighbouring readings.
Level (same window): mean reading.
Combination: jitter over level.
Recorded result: 0.067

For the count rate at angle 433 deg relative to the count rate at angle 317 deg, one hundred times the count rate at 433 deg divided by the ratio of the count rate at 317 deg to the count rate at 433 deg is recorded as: 111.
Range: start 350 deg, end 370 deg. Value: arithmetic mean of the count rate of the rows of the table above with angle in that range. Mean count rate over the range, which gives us 1.19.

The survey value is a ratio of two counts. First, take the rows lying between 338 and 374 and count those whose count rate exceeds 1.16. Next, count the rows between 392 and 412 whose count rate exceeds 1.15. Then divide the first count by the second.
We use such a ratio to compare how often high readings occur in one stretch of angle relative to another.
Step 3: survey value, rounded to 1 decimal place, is 10.0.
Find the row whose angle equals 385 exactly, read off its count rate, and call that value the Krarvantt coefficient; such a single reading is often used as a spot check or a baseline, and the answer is 0.6849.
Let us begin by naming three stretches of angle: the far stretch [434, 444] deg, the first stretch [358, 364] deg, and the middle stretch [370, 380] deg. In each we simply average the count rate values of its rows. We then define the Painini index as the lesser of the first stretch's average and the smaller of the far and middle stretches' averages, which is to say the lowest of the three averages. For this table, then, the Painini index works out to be 1.1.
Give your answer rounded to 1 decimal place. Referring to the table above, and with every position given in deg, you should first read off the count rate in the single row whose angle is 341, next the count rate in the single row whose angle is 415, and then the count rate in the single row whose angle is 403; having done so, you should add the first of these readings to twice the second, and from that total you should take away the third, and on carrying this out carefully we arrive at 2.4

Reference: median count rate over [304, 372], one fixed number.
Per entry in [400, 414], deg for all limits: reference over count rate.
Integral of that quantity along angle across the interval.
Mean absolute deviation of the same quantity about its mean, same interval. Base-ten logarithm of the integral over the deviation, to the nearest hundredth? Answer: 2.34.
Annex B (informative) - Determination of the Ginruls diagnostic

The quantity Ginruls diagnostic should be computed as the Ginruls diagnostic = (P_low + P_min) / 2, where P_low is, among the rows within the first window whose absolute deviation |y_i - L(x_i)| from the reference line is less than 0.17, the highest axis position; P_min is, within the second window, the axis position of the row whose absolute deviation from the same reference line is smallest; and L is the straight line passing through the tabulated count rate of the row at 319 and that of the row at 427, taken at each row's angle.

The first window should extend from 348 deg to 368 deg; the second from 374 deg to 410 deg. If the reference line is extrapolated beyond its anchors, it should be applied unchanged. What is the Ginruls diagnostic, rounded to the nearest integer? 388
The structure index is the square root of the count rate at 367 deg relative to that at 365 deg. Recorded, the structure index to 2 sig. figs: 0.98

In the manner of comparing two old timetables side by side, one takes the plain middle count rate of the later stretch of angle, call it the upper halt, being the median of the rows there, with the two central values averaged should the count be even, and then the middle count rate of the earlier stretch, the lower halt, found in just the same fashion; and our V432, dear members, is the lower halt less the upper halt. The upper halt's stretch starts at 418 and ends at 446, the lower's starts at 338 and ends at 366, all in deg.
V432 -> -0.09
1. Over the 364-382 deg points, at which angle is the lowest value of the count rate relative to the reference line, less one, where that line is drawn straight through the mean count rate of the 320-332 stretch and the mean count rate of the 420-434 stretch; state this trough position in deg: 381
